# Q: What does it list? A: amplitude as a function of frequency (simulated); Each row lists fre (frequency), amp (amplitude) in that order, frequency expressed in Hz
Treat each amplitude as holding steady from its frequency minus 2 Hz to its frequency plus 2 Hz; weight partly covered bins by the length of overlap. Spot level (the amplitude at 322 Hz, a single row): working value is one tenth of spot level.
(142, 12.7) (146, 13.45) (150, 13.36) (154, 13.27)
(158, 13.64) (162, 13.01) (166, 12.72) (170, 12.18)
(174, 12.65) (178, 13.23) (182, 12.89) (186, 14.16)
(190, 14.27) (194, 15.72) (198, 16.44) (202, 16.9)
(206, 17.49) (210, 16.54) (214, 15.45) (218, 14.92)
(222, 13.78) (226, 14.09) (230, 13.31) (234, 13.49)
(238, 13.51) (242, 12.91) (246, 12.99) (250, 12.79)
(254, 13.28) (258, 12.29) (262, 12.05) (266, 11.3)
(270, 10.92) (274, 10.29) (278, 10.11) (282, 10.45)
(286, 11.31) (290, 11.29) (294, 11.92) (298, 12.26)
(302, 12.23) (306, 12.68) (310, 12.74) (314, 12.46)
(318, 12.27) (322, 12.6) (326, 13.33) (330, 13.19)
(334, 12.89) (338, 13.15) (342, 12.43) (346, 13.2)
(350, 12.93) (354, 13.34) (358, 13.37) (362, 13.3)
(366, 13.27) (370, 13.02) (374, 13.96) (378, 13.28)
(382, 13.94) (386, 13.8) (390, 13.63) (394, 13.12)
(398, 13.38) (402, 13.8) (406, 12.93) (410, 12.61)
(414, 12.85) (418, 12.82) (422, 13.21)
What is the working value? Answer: 1.26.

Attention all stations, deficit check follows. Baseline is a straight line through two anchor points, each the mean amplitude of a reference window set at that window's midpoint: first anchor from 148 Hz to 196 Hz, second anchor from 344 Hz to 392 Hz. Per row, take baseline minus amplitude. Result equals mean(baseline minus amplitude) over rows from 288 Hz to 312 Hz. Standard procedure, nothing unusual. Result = 1.2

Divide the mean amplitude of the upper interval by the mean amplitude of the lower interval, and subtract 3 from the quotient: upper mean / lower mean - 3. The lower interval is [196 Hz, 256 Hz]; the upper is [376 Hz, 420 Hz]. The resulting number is -2.09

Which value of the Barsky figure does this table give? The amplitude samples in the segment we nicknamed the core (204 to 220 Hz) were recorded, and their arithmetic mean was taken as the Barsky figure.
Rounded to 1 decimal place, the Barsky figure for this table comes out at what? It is 16.1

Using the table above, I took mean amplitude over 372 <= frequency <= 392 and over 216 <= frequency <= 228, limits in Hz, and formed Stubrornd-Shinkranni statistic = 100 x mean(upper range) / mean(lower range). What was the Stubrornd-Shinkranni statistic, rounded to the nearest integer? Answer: 96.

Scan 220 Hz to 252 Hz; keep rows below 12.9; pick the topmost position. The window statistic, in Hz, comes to 250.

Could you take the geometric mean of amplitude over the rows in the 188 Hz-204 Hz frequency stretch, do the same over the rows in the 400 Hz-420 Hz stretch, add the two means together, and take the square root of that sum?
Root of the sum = 5.37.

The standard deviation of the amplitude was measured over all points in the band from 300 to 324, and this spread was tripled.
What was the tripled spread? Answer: 0.6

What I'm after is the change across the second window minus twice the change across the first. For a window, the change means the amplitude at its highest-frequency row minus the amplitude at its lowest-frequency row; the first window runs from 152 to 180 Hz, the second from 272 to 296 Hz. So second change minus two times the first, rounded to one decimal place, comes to 1.7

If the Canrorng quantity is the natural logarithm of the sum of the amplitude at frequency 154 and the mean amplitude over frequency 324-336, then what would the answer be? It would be 3.274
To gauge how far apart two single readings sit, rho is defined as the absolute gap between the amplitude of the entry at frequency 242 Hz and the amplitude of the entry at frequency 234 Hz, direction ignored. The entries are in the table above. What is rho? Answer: 0.6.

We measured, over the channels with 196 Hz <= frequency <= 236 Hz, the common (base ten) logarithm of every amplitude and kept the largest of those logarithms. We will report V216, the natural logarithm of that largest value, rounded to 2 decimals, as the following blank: 0.22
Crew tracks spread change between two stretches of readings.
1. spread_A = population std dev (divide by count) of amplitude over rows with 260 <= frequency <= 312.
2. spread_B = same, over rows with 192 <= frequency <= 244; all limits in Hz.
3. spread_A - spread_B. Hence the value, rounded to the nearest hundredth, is -0.64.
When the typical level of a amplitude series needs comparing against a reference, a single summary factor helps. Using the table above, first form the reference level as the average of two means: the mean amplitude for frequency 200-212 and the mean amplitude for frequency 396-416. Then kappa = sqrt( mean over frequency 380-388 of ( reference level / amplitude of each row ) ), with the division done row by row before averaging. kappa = 1.04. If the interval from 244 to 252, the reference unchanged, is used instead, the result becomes 1.08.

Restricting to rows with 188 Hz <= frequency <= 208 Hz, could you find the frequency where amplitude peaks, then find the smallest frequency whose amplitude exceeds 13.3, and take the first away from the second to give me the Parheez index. -16 Hz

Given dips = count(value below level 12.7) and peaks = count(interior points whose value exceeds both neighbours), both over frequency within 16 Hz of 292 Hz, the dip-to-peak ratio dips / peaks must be 4.0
